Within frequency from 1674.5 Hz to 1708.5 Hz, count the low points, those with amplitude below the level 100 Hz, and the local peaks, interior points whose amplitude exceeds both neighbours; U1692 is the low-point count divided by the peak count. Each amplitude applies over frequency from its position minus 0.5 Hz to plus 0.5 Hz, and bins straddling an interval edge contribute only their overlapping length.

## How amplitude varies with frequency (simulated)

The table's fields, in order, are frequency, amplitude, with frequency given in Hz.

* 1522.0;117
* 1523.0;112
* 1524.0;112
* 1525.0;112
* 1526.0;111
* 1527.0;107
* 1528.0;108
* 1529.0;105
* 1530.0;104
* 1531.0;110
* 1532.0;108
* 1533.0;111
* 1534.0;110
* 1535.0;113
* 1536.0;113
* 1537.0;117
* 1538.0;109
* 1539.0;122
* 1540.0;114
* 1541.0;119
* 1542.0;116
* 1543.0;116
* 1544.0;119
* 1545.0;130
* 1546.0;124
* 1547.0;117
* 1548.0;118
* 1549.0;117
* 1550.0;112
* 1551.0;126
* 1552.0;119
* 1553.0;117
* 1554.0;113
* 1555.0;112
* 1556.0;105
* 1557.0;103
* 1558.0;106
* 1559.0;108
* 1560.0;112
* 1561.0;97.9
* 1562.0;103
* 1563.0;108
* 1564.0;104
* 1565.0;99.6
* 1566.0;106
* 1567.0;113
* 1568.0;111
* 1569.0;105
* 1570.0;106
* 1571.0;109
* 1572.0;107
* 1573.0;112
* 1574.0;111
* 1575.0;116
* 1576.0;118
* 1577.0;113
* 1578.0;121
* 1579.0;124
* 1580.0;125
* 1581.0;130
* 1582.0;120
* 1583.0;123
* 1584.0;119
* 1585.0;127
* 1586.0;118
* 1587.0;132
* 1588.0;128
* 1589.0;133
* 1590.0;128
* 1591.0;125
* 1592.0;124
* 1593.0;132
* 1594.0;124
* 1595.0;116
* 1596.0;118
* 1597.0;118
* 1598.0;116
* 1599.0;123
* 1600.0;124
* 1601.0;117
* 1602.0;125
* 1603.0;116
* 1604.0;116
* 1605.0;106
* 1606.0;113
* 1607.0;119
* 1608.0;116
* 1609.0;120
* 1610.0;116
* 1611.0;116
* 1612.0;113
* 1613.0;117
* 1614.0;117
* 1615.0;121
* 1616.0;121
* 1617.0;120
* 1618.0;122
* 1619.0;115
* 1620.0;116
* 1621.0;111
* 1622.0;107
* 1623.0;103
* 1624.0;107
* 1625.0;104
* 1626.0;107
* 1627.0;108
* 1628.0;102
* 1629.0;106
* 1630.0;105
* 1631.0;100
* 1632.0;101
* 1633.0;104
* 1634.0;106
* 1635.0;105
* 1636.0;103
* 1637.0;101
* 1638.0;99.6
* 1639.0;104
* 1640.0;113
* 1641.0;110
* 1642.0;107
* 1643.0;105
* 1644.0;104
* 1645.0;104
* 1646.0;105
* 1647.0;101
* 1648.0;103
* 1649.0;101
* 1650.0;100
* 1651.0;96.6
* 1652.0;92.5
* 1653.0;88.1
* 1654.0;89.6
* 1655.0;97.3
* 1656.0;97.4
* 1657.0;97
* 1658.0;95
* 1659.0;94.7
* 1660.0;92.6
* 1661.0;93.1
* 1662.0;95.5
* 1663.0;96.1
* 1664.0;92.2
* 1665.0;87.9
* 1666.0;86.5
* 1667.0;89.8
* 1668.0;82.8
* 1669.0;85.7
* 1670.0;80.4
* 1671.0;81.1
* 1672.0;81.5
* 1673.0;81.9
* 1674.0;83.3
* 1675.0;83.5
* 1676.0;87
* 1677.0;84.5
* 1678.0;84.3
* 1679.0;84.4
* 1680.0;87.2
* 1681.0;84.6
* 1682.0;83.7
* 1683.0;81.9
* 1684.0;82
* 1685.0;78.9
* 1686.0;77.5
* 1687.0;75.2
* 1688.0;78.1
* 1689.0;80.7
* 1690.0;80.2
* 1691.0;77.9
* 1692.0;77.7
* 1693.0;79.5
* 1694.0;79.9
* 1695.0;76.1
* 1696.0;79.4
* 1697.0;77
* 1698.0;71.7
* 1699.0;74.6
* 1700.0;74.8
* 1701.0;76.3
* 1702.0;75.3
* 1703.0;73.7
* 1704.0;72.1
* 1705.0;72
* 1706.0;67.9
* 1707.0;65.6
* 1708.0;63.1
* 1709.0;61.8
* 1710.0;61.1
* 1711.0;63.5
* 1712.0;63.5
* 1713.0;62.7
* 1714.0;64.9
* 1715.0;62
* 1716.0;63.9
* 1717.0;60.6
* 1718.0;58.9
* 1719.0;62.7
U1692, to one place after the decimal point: 4.9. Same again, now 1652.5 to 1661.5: 9.0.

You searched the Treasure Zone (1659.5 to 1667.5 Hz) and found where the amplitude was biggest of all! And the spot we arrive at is 1663.0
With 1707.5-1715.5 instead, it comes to 1714.0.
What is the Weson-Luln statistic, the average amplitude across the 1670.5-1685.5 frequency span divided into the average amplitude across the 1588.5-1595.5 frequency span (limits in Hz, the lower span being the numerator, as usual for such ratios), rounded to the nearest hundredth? 1.51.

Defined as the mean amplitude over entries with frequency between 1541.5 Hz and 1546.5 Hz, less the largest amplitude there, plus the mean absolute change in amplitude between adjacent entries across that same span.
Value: -4.0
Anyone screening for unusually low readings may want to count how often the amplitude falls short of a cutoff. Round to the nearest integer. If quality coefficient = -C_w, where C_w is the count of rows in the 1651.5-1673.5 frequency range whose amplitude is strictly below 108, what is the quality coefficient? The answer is -22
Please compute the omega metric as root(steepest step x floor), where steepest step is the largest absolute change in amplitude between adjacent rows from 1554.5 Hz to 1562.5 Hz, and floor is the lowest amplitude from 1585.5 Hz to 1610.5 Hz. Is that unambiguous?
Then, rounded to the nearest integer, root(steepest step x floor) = 39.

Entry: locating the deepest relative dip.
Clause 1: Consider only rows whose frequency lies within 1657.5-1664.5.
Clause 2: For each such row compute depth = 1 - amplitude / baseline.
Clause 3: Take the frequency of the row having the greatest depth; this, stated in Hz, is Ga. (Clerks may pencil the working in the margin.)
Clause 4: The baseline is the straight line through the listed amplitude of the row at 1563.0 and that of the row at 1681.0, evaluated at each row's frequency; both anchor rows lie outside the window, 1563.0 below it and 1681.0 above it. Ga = 1660.0 Hz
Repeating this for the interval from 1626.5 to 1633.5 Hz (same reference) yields 1631.0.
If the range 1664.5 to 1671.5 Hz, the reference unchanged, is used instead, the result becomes 1670.0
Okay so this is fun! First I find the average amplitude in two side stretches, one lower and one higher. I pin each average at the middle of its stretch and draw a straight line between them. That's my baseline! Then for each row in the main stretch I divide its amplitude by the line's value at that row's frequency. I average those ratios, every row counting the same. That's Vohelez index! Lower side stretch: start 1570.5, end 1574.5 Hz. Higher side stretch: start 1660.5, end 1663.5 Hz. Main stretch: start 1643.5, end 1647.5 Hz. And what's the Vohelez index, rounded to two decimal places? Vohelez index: 1.06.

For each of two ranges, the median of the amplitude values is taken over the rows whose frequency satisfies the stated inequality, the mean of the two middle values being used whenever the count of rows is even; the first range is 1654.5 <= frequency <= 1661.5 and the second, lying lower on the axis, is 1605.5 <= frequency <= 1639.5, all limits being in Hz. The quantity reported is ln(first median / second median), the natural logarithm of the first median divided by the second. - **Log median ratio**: -0.12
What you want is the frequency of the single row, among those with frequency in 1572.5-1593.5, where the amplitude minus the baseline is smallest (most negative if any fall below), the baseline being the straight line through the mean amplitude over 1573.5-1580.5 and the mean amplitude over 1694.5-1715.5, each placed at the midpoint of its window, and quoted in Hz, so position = 1574.0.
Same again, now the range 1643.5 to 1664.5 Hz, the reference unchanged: 1653.0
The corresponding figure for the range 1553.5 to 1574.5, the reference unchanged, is 1561.0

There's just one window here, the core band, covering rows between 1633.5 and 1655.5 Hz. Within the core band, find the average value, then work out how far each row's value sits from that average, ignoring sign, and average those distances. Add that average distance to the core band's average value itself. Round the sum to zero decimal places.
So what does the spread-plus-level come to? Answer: 106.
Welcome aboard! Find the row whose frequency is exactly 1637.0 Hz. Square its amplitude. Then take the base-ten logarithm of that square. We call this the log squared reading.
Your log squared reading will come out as 4.01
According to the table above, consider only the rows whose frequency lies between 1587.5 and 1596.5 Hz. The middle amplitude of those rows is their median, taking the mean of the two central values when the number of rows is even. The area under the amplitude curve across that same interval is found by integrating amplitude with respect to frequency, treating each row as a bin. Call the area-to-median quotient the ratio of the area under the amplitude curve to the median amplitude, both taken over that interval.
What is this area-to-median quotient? 9.02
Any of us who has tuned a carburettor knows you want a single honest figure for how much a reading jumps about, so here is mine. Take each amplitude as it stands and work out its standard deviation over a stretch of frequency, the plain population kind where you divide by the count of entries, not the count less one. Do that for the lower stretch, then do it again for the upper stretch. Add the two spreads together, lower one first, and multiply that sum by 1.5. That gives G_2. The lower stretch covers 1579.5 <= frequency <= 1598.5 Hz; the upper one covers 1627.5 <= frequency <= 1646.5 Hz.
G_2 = 13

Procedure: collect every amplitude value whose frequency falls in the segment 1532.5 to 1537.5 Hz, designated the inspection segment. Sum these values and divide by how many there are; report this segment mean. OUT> 113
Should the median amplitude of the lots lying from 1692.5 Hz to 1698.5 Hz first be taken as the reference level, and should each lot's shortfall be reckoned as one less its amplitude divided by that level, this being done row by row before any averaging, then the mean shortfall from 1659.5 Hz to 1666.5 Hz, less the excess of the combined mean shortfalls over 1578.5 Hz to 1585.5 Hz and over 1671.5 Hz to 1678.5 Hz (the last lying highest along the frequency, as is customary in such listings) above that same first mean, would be 0.30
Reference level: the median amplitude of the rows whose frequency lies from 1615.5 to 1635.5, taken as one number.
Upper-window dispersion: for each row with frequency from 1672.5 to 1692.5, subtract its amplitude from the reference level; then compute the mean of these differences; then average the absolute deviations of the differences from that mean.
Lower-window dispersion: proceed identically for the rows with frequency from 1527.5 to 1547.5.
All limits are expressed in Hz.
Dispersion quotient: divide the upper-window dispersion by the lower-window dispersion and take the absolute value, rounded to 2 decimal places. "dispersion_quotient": 0.53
